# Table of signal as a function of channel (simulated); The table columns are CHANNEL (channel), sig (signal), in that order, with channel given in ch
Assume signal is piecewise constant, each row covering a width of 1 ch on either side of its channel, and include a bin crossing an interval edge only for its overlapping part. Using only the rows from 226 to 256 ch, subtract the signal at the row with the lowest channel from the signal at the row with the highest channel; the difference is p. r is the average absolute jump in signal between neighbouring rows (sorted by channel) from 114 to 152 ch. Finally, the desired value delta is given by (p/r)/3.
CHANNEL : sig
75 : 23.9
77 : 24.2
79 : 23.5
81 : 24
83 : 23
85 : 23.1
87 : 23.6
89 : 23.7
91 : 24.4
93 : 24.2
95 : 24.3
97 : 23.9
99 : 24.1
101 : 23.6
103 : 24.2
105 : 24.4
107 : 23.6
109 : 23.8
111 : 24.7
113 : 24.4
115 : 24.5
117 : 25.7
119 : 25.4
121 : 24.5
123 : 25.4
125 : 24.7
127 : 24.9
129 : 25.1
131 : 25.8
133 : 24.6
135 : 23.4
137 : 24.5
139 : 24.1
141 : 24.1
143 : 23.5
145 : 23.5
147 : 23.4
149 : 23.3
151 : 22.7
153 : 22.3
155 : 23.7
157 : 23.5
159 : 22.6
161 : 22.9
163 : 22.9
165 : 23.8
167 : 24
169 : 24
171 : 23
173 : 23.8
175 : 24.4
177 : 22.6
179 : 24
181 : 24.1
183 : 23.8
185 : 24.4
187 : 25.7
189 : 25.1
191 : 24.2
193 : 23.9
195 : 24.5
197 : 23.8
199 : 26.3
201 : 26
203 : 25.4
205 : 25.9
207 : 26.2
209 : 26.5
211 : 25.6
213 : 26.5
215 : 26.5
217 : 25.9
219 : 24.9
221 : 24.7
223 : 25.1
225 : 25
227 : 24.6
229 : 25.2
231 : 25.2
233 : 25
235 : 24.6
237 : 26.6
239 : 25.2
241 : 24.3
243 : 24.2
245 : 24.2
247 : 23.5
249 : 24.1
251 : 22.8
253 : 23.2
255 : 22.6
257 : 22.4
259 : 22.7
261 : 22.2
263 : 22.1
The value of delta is -1.2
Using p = -2.0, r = 0.58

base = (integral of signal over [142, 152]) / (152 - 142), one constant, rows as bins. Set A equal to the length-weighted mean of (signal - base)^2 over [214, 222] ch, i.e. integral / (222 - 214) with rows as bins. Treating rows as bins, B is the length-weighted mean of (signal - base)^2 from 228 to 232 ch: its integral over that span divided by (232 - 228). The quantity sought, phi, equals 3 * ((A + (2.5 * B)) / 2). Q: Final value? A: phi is 22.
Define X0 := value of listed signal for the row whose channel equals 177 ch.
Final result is 22.6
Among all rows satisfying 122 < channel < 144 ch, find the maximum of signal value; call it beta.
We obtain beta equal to 25.8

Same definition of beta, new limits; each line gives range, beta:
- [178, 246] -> 26.6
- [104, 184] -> 25.8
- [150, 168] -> 24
